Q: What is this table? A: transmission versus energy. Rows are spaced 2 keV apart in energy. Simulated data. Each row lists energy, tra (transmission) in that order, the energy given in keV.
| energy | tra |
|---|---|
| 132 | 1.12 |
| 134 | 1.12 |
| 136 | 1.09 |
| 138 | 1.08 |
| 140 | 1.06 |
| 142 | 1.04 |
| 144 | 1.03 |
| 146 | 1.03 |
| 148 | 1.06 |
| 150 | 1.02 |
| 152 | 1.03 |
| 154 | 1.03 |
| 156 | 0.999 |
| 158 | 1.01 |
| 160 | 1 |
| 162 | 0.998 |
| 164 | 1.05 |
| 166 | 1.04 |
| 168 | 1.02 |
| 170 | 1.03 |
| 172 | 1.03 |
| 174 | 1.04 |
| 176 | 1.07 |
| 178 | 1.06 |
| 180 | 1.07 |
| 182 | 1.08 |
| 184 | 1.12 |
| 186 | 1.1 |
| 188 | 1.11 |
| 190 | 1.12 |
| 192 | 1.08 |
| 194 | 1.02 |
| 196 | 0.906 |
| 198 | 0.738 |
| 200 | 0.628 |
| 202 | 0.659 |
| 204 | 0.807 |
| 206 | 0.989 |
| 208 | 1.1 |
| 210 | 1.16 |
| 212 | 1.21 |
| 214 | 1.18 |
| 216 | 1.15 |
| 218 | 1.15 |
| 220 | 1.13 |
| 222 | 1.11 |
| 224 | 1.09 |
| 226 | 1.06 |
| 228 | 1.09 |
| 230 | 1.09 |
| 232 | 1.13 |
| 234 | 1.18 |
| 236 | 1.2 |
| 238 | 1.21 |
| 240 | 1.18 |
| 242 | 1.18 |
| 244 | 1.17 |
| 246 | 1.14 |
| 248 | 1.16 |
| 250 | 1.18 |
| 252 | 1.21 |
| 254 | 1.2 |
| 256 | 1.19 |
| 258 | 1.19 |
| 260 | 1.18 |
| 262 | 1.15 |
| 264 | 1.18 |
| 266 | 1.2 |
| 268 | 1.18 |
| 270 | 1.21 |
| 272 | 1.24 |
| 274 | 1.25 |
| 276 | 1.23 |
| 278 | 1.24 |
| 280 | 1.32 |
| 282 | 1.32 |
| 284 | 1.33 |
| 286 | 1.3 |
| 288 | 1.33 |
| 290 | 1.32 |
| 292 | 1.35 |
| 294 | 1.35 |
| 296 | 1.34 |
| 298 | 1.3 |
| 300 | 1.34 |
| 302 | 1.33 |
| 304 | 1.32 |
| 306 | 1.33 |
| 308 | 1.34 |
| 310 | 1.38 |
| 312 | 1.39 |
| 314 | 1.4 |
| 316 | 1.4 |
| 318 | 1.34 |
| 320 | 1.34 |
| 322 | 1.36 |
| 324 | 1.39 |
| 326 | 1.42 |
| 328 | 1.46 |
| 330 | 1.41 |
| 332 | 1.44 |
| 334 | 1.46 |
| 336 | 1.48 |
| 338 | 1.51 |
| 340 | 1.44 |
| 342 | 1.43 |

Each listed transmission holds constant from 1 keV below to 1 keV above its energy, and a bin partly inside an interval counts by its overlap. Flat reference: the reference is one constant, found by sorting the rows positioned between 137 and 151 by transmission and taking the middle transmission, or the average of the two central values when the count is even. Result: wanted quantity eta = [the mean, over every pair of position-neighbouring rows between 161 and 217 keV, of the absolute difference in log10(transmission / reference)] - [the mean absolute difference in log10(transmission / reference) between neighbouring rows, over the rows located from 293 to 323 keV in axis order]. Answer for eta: 0.018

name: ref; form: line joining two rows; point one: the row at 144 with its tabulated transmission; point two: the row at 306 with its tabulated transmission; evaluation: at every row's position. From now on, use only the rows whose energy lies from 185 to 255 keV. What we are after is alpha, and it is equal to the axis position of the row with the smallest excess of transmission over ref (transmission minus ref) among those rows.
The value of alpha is 200 keV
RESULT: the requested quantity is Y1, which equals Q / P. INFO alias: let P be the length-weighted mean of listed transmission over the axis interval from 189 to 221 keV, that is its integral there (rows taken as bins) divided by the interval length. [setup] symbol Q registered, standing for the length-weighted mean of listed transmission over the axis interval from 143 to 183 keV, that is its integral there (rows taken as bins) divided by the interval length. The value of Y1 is 1.0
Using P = 1.00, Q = 1.03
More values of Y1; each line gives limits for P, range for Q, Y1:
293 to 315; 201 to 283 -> 0.9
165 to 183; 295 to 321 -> 1.3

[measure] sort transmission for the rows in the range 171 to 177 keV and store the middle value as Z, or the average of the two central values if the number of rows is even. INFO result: 1.0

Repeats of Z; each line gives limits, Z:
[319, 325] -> 1.4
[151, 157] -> 1.0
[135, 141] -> 1.1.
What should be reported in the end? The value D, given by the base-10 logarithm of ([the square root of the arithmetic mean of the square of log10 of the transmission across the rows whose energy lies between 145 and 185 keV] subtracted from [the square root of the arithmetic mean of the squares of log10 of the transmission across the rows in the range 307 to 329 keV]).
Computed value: -0.92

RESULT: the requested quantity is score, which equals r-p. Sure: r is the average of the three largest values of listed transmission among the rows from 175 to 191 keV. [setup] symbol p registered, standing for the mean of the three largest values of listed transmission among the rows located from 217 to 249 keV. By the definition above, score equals -0.08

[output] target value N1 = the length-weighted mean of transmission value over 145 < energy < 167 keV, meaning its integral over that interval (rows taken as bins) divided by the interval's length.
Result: 1.02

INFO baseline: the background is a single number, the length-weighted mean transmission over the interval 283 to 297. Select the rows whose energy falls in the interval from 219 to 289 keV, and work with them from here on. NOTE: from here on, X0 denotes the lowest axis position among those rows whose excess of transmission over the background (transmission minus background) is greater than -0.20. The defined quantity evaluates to 234 keV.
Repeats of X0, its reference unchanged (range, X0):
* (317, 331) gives 318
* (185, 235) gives 210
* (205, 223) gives 210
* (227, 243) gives 234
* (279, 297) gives 280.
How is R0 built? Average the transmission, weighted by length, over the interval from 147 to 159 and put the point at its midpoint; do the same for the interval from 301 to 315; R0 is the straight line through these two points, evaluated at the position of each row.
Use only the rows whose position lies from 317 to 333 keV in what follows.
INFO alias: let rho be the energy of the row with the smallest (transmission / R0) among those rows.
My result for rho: 320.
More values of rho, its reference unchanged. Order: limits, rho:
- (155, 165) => 162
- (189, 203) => 200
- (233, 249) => 246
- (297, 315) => 298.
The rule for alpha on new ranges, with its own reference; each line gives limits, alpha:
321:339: 322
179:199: 198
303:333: 320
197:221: 200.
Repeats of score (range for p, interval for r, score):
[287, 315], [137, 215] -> -0.21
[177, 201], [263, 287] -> 0.21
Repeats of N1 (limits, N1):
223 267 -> 1.16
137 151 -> 1.05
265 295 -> 1.28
